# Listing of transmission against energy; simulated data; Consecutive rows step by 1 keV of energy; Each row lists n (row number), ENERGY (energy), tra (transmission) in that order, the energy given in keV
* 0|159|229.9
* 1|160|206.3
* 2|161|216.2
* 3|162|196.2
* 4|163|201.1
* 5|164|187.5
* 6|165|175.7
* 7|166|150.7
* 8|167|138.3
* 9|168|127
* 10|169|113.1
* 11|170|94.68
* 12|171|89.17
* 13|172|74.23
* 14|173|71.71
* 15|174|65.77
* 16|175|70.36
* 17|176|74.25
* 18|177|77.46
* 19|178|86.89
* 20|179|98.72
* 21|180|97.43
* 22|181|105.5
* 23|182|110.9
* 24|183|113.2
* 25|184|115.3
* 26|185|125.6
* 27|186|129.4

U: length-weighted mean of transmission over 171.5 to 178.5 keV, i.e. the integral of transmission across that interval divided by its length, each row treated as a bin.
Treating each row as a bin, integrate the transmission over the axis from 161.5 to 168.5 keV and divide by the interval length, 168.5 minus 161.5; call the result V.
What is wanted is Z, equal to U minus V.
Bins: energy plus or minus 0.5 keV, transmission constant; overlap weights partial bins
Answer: -94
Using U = 74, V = 168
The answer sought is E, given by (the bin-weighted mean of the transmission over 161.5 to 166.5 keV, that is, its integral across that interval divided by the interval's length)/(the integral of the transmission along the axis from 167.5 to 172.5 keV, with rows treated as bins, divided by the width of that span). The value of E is 1.83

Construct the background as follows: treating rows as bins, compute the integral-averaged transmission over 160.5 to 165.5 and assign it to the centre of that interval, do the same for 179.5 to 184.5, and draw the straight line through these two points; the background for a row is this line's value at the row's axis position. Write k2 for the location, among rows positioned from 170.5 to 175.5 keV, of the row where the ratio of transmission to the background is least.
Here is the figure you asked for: 174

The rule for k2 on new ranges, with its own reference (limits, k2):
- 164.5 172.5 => 172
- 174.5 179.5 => 175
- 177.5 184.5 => 178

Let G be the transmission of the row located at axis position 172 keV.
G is 74.23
